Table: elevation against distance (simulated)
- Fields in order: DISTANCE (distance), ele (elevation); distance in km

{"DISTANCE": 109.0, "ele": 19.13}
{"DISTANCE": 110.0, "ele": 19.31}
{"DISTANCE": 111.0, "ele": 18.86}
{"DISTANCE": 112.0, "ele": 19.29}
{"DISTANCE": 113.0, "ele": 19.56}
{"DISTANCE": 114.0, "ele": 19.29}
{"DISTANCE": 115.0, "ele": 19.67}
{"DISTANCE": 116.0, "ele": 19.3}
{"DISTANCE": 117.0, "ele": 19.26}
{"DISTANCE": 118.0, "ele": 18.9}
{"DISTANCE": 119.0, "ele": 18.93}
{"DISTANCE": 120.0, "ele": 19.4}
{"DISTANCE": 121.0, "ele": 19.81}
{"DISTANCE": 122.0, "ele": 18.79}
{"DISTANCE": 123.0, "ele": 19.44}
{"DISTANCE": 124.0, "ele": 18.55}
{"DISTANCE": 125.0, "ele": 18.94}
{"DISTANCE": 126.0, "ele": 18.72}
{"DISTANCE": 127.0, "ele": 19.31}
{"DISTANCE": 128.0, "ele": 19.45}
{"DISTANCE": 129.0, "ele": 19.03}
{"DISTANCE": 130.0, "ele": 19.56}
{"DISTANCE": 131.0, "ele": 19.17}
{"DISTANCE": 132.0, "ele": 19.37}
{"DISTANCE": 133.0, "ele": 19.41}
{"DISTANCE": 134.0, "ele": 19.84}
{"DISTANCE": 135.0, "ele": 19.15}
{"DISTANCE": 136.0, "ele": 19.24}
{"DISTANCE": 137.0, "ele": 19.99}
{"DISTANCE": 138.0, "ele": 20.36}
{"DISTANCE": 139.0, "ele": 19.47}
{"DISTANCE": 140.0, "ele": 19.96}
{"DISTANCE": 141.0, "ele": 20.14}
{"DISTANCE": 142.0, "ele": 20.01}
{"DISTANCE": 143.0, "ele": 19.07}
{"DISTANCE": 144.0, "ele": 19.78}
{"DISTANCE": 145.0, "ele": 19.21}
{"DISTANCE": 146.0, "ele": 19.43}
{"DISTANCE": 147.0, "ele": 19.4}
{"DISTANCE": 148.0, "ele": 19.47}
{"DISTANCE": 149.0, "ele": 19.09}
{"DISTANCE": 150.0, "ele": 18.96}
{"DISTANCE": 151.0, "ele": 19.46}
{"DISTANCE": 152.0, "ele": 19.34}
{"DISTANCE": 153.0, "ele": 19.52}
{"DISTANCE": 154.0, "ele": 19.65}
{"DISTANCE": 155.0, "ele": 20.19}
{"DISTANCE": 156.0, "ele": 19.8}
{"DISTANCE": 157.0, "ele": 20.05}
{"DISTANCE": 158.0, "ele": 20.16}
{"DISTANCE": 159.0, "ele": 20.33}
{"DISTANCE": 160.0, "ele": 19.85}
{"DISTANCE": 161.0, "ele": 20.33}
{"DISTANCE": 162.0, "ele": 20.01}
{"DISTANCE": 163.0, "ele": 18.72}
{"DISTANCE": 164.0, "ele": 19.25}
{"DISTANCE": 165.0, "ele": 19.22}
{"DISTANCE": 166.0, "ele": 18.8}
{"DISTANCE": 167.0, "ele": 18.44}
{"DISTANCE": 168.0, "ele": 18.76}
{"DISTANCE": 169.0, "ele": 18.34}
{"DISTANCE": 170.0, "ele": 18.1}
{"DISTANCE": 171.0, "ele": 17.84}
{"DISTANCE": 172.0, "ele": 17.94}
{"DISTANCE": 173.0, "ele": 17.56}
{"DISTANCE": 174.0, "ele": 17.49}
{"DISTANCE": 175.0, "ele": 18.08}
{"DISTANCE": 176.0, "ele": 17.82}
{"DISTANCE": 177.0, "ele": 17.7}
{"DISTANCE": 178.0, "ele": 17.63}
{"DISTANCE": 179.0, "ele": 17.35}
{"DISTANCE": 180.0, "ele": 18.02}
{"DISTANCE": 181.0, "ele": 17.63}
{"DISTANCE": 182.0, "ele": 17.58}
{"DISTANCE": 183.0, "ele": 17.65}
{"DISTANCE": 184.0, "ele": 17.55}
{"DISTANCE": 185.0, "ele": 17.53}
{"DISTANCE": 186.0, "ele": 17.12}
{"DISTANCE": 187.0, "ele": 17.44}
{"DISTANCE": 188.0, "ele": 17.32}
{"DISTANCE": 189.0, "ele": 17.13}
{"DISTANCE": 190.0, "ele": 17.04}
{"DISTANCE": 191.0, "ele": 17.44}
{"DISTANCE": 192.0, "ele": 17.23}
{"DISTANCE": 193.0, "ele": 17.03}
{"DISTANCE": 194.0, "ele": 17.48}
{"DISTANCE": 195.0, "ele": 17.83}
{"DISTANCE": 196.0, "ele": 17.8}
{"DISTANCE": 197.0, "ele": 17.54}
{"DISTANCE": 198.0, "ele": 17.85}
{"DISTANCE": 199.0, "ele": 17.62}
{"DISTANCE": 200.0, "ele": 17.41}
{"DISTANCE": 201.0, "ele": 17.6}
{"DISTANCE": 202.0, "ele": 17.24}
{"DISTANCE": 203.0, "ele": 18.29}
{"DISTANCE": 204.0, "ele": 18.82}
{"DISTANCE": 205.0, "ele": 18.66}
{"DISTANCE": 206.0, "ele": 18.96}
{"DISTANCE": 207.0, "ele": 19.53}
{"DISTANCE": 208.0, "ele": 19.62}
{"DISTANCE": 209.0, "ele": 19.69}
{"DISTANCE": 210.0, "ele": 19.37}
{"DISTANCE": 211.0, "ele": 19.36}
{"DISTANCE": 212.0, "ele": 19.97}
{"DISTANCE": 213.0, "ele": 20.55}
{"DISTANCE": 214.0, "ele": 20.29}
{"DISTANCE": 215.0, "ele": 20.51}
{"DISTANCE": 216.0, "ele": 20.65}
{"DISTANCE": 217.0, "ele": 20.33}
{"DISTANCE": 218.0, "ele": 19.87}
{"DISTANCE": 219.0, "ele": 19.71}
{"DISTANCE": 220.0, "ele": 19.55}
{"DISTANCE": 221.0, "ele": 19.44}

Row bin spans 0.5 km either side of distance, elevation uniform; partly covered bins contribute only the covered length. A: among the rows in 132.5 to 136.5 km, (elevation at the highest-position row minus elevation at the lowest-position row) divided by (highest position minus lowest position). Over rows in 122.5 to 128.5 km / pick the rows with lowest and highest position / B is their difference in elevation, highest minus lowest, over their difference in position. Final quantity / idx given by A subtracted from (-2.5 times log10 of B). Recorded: 6.8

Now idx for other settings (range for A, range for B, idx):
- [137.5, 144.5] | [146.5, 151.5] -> 4.7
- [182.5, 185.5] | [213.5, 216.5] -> 1.9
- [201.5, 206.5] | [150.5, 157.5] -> 2.1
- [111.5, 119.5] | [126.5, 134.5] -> 2.9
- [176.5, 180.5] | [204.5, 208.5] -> 1.1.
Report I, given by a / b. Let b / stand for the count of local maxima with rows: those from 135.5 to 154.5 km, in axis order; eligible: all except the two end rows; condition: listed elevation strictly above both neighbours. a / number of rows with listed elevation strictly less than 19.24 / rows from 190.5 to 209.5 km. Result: 2.7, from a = 16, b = 6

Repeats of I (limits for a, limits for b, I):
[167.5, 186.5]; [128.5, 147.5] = 3.2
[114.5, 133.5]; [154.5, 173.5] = 1.6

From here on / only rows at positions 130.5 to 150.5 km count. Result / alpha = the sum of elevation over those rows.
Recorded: 391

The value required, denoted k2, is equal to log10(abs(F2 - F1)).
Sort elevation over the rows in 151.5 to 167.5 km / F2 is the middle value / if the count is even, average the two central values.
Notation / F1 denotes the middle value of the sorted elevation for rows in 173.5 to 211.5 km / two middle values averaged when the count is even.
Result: 0.32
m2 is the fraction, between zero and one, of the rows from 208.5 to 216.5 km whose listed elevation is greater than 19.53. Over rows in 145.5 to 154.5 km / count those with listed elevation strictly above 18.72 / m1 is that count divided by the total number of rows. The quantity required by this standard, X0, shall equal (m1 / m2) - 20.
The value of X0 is -18.7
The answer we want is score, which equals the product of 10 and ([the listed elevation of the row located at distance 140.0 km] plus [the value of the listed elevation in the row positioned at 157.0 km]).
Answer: 400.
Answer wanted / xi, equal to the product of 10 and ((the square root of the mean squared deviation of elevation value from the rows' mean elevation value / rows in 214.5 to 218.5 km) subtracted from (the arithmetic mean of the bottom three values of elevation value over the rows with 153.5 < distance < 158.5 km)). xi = 195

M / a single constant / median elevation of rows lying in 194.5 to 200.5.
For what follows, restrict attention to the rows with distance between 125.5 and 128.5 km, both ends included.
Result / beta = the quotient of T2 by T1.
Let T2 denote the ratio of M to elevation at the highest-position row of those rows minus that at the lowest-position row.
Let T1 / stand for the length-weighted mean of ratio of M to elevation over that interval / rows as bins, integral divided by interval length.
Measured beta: -0.038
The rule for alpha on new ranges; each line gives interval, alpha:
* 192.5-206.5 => 250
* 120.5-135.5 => 289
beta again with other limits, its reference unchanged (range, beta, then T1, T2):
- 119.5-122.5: 0.032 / 0.916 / 0.03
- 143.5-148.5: 0.016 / 0.910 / 0.01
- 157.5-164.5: 0.046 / 0.895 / 0.04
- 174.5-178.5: 0.025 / 0.995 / 0.03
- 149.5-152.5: -0.020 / 0.920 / -0.02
